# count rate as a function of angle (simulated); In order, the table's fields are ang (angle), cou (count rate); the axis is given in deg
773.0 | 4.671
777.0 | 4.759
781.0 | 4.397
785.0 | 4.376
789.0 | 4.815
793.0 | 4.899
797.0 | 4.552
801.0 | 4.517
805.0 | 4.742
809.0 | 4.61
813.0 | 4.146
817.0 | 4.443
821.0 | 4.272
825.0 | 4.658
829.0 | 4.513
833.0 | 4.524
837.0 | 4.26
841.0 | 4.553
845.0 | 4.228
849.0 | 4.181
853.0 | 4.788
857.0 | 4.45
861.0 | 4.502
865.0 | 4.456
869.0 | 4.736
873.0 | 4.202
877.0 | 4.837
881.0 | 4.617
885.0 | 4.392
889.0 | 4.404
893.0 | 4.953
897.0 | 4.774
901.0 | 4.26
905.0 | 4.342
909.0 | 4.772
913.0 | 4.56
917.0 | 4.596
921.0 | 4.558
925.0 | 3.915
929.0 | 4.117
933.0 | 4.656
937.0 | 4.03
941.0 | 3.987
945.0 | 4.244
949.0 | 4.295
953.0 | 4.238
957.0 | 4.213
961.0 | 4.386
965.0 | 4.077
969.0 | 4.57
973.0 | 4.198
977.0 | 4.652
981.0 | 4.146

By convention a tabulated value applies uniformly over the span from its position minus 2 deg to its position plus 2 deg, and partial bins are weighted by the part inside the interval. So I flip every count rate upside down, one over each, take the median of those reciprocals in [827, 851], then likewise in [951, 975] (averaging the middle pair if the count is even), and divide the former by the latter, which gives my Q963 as 0.96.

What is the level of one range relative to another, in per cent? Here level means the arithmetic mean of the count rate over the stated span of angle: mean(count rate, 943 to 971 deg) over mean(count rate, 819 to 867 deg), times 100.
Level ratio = 96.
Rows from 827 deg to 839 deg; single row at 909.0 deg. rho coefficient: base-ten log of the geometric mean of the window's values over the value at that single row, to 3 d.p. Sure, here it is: -0.032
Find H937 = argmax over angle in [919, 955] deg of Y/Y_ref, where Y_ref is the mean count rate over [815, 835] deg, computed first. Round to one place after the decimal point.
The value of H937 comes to 933.0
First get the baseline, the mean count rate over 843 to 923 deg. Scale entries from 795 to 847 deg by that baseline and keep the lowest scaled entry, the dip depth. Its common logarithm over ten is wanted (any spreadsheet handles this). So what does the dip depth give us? -0.0039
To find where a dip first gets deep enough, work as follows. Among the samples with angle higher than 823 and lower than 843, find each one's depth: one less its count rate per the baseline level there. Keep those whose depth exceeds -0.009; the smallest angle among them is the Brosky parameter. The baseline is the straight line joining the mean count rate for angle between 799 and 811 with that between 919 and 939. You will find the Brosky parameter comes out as 829.0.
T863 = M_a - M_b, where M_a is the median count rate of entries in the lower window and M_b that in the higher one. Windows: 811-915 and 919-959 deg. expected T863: 0.25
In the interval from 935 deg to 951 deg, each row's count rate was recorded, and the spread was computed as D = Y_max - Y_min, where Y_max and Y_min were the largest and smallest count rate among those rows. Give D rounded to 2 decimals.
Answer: 0.31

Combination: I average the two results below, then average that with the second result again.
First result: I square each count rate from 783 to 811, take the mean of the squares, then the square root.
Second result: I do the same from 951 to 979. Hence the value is 4.42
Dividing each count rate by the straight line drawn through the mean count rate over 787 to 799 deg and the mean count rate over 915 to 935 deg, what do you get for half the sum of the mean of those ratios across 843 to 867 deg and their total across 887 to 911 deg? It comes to 3.6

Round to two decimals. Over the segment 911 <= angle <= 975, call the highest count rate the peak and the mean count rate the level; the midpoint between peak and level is 4.47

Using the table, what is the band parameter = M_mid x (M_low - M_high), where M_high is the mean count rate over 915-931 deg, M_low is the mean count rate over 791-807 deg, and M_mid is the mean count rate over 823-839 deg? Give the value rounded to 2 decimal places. 1.71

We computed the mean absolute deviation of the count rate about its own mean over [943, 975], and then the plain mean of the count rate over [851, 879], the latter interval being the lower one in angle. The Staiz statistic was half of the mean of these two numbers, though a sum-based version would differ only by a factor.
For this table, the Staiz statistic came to 1.17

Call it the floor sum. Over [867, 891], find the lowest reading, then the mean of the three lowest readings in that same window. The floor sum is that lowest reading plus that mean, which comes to 8.53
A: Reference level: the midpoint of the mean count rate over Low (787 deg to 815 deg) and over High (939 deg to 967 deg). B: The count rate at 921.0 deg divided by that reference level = 1.03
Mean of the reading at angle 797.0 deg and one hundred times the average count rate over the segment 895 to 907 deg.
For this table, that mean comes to 225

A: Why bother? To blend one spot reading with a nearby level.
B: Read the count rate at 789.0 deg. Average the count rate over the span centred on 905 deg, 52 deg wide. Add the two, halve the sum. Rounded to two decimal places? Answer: 4.65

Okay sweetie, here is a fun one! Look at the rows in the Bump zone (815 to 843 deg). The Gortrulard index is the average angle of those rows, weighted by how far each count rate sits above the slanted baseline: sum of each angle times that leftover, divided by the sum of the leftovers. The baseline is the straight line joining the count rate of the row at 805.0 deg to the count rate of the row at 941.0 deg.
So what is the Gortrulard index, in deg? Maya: 825.9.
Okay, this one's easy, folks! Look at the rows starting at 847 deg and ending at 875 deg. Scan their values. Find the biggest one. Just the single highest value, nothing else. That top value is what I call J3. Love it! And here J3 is 4.788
